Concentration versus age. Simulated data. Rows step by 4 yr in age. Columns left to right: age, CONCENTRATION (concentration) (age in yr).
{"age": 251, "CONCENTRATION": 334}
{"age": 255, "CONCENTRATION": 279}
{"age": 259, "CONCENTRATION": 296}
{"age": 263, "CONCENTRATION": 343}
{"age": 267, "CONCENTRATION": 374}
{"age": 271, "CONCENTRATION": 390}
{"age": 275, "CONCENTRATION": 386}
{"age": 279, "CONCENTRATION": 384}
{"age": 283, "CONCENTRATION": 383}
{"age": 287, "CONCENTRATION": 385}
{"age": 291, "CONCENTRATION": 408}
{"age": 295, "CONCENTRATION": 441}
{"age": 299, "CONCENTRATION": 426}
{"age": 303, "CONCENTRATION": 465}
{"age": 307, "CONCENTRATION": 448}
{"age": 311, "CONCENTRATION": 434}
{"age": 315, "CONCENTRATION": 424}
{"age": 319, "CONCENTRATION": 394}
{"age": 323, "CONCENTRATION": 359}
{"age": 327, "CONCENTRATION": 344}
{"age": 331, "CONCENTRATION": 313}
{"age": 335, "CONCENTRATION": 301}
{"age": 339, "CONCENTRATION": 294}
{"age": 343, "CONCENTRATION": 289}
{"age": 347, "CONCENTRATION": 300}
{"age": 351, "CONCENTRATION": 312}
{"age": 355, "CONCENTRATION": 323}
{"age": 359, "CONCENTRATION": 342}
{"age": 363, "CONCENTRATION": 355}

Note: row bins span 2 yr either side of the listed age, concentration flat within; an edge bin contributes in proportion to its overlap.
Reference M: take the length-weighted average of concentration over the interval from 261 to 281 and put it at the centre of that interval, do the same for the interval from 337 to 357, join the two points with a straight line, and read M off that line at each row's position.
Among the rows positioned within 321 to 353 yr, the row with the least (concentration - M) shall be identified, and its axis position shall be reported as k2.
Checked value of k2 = 343 yr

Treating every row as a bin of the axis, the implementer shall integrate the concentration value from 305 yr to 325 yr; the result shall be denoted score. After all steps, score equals 8236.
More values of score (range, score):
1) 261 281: 7508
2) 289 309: 8752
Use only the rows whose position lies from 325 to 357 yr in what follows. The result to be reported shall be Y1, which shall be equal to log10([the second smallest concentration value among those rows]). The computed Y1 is 2.47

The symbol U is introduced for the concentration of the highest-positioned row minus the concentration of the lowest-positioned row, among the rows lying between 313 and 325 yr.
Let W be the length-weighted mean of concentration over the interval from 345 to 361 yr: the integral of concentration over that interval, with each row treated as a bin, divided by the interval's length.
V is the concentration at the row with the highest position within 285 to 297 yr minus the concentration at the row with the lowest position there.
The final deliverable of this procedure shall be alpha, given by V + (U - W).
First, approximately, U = -65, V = 56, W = 319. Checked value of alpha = -328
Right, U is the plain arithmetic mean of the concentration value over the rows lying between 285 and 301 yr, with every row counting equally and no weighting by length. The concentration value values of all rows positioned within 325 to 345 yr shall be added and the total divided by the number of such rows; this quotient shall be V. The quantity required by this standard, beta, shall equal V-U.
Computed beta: -107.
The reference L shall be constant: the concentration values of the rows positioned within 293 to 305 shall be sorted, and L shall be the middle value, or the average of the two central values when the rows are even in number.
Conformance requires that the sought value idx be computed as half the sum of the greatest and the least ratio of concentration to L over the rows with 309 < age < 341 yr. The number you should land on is 0.83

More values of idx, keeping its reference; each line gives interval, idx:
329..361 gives 0.72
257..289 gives 0.78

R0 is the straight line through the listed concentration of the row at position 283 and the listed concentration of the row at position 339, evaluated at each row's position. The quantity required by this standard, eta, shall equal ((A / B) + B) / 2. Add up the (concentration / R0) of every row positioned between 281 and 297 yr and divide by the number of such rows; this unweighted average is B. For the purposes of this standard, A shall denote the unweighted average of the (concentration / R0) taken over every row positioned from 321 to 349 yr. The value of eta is 1.02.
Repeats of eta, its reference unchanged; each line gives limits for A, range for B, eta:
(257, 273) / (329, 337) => 0.93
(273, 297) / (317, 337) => 1.03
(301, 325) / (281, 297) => 1.12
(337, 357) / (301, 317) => 1.07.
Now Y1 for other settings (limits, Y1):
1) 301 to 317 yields 2.64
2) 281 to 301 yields 2.59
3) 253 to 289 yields 2.47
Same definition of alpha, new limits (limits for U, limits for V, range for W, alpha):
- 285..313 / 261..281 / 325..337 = -229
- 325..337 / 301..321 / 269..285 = -500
